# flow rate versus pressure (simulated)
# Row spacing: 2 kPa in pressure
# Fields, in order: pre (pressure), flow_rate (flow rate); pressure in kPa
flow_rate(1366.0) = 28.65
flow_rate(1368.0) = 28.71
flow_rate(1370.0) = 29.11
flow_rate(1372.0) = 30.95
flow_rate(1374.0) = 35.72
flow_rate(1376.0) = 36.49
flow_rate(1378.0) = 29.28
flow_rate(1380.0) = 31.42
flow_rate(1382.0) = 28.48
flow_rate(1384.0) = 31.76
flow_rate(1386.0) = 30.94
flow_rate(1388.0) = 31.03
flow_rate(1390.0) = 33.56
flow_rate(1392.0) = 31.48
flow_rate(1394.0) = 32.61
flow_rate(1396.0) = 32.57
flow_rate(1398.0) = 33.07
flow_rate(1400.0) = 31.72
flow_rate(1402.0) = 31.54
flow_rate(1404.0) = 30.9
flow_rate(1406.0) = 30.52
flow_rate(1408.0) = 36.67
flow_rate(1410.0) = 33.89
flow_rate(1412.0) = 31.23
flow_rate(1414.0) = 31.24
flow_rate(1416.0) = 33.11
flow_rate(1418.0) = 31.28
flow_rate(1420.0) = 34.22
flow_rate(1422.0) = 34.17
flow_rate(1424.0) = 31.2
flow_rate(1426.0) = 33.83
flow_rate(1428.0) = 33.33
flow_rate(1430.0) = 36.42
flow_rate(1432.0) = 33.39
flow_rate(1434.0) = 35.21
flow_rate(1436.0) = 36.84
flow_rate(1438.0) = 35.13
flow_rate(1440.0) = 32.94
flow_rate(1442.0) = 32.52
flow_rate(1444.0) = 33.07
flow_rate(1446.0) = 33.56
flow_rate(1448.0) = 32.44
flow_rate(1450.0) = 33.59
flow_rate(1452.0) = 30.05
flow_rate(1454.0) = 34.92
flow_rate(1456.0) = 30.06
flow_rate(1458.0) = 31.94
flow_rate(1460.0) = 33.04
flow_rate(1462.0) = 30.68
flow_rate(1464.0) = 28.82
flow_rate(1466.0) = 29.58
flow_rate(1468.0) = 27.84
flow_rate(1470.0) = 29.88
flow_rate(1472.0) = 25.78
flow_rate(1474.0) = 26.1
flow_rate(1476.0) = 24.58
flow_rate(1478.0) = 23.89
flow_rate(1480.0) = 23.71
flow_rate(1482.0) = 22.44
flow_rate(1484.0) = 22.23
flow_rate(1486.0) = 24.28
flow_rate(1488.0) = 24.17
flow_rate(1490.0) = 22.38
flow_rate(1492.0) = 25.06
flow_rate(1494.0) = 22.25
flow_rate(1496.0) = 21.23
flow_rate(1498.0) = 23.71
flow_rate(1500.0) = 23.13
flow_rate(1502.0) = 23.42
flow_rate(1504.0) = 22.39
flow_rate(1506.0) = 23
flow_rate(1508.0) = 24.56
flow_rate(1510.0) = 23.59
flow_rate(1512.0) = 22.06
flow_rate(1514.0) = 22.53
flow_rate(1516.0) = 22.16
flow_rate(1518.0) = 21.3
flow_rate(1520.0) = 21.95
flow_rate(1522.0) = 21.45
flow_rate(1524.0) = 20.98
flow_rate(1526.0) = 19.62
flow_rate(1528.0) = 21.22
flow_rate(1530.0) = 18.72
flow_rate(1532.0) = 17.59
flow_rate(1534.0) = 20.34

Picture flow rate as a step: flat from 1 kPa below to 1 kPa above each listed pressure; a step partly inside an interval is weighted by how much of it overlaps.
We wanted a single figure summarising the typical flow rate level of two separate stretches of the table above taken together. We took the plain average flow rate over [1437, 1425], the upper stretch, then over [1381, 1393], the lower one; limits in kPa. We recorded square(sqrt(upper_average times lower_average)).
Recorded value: 1087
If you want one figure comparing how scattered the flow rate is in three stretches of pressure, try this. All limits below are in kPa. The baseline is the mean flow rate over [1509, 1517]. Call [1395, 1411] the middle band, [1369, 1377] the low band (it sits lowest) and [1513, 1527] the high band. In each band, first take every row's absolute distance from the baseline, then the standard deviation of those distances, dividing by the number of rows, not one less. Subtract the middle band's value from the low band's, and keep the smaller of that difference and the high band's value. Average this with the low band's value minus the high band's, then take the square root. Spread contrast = 1.2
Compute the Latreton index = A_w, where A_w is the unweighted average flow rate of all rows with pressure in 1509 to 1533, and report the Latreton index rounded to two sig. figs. 21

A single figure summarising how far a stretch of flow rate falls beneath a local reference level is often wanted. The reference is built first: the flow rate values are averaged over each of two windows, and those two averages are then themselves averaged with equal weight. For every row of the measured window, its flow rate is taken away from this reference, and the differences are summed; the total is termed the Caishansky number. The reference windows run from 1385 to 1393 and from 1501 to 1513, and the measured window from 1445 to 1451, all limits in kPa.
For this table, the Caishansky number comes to -17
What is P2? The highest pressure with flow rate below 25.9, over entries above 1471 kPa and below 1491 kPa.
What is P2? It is 1490.0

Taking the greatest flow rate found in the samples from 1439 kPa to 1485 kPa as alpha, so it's 34.92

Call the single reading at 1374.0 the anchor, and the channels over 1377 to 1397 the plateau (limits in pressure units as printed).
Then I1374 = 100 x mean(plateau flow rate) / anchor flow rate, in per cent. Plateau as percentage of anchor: 88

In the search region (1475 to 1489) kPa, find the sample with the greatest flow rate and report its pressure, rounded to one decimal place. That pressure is 1476.0 kPa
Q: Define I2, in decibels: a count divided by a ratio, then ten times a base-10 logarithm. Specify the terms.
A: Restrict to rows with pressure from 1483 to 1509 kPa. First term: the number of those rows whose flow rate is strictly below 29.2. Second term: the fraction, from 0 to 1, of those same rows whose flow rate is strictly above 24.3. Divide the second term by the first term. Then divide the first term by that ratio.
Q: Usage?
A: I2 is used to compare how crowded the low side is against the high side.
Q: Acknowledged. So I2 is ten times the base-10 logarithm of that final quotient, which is 30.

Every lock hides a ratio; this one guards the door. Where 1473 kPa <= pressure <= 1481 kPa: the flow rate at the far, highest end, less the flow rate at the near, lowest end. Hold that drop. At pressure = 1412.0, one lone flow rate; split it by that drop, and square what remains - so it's 171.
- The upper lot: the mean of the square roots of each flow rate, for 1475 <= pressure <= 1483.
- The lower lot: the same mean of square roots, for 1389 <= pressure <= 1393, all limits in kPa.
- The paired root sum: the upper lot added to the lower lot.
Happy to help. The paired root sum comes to 10.6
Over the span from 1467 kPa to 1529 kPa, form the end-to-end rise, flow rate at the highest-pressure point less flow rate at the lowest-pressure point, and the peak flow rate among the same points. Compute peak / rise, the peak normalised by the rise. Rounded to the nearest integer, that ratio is -5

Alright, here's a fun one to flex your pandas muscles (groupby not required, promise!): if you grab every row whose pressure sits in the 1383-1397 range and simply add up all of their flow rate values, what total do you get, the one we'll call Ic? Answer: 224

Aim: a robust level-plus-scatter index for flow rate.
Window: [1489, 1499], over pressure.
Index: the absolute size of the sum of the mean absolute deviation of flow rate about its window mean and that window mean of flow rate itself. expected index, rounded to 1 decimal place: 24.1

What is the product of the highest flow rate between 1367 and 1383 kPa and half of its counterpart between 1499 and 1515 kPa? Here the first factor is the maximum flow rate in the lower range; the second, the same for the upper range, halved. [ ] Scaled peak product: 448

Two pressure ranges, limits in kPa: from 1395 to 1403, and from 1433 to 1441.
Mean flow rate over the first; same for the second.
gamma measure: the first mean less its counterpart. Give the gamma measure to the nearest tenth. -2.8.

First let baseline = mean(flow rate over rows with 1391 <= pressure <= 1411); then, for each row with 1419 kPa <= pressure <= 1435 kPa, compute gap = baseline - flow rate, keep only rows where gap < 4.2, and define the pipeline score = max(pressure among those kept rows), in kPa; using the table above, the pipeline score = 1434.0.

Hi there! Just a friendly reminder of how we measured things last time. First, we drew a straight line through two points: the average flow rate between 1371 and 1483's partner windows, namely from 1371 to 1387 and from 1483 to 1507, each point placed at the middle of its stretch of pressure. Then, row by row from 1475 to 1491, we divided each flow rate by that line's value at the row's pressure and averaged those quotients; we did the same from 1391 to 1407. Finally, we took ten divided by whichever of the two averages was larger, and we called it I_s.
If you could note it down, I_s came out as 9.5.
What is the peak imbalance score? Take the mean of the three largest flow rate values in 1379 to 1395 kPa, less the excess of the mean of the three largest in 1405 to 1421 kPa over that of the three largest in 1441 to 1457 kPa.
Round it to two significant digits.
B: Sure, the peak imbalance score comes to 32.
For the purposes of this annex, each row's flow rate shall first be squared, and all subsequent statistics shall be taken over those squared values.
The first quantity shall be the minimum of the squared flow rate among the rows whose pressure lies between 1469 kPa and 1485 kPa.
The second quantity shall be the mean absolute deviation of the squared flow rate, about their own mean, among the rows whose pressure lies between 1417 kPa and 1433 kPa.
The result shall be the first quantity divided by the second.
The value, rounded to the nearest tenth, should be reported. 6.3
